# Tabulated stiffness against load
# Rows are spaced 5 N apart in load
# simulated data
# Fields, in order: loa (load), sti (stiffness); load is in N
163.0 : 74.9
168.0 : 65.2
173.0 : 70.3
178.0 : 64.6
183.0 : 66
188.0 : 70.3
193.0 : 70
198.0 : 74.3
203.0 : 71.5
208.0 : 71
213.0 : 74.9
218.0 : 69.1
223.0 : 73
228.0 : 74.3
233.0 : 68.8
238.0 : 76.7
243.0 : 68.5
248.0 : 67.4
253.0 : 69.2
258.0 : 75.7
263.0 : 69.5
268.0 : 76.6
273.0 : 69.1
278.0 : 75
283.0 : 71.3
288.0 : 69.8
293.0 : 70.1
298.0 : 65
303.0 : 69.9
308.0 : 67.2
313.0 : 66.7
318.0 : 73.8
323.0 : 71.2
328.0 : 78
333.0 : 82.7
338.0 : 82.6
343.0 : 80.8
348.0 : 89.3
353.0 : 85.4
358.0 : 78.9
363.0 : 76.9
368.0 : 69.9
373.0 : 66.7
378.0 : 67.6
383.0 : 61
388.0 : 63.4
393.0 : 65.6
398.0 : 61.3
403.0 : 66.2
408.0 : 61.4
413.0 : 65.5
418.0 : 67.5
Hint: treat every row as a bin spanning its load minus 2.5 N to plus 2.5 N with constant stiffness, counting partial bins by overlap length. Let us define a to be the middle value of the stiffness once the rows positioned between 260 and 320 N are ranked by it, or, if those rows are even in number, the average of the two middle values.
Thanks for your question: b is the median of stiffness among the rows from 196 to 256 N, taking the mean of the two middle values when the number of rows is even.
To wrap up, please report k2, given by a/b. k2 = 0.98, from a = 70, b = 71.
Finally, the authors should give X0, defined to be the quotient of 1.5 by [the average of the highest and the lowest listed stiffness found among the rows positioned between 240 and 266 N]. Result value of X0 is 0.0210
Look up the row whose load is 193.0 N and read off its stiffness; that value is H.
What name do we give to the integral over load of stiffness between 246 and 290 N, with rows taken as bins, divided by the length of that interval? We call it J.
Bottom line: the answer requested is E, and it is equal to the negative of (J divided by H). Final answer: -1.02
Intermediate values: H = 70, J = 71.6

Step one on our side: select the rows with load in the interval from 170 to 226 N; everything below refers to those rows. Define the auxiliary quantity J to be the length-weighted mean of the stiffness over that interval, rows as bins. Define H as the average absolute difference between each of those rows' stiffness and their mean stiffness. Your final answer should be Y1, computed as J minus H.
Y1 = 68.2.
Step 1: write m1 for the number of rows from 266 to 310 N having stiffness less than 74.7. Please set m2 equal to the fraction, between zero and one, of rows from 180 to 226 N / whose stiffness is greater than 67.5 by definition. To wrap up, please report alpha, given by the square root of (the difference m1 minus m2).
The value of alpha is 2.5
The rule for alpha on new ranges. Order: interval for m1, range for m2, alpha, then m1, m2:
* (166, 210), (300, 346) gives 2.9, 9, 0.78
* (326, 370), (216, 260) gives 0.3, 1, 0.89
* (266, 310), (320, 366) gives 2.4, 7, 1.00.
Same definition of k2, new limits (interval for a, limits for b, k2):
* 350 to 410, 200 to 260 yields 0.93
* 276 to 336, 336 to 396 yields 0.96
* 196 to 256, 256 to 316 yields 1.02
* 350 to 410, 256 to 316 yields 0.95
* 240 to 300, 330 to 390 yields 0.89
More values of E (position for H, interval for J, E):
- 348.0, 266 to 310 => -0.79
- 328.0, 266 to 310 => -0.90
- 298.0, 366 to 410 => -1.00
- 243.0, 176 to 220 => -1.03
